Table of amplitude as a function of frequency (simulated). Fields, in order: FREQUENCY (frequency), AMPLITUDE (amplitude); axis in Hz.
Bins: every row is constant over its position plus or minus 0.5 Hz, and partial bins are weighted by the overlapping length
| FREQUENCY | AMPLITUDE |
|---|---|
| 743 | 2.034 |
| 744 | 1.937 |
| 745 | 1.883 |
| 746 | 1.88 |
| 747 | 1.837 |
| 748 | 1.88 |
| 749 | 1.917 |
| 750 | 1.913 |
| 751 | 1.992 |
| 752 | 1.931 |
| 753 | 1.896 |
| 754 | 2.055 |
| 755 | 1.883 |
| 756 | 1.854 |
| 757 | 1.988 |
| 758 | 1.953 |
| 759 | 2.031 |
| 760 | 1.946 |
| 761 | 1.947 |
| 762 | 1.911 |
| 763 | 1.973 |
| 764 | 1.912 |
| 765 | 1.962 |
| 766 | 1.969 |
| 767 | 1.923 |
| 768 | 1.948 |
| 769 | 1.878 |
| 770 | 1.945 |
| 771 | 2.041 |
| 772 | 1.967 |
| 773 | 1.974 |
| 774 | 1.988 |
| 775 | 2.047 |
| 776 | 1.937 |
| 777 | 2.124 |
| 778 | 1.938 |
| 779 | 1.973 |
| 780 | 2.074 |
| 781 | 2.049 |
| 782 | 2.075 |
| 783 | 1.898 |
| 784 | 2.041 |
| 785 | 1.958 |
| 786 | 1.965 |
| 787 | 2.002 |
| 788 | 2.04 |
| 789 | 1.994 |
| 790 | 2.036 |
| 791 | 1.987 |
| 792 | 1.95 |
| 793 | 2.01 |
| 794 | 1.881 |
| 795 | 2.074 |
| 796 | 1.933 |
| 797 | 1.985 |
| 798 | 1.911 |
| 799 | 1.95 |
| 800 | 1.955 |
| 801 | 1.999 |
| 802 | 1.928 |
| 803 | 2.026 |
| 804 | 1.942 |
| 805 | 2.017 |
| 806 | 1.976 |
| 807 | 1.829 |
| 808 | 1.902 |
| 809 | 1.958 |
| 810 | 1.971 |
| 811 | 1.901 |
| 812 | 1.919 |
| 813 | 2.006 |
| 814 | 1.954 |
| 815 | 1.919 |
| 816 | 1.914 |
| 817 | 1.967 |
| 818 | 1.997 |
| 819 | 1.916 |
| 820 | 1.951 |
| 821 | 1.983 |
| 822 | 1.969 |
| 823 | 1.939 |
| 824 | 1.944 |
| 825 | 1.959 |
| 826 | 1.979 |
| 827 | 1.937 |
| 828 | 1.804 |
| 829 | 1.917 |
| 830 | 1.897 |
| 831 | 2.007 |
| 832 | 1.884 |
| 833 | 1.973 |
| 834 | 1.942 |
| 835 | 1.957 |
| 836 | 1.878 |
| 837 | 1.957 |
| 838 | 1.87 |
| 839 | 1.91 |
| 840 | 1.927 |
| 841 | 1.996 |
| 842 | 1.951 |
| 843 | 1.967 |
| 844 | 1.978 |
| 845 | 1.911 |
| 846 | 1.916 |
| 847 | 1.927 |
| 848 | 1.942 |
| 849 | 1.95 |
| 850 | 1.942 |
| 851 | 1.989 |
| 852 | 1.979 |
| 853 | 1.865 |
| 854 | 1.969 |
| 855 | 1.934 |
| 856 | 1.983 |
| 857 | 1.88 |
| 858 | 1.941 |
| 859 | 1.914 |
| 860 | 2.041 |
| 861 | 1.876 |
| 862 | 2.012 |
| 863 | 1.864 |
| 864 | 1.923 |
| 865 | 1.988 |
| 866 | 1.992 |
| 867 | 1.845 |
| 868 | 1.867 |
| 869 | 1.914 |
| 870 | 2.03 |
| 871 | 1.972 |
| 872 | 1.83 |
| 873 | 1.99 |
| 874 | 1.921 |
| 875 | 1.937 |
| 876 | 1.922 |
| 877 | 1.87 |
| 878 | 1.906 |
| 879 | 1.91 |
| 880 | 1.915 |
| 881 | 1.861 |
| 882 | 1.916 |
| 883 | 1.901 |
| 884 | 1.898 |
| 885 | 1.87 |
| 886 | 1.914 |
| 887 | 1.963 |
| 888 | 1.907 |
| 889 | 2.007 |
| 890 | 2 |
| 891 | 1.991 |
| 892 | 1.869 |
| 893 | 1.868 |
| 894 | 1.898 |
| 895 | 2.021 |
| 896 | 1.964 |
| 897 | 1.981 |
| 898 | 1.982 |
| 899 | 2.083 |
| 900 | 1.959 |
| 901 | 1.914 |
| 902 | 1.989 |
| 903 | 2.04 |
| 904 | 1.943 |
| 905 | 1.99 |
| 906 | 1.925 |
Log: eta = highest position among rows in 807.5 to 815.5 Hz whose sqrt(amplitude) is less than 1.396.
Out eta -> 815 Hz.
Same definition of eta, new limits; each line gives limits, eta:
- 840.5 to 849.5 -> 848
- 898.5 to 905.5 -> 904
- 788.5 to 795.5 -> 794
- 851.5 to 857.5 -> 857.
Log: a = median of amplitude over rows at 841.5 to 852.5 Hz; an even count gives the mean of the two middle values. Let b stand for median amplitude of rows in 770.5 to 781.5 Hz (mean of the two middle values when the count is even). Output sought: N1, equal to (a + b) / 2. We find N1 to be 1.97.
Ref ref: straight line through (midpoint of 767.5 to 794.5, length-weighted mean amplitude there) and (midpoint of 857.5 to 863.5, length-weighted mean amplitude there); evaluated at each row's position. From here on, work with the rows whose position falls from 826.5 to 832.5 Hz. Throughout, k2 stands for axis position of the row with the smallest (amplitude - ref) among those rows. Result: 828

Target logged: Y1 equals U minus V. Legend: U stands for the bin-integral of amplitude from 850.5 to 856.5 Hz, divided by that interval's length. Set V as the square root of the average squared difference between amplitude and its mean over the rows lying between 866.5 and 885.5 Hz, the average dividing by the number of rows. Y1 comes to 1.91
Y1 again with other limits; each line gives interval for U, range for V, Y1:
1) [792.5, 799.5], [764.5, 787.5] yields 1.90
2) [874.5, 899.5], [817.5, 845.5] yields 1.89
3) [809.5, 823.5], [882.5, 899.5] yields 1.89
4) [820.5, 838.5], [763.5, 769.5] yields 1.90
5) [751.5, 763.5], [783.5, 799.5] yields 1.90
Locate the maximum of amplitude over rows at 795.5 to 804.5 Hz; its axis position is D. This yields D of 803 Hz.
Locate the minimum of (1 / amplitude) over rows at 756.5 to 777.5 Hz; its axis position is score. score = 777 Hz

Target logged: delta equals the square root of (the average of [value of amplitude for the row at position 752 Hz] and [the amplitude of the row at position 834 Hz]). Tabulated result 1.39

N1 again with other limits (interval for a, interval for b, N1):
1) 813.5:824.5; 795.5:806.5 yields 1.95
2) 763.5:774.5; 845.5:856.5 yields 1.95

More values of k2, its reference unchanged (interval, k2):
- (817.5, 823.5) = 819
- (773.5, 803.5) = 794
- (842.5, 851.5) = 845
